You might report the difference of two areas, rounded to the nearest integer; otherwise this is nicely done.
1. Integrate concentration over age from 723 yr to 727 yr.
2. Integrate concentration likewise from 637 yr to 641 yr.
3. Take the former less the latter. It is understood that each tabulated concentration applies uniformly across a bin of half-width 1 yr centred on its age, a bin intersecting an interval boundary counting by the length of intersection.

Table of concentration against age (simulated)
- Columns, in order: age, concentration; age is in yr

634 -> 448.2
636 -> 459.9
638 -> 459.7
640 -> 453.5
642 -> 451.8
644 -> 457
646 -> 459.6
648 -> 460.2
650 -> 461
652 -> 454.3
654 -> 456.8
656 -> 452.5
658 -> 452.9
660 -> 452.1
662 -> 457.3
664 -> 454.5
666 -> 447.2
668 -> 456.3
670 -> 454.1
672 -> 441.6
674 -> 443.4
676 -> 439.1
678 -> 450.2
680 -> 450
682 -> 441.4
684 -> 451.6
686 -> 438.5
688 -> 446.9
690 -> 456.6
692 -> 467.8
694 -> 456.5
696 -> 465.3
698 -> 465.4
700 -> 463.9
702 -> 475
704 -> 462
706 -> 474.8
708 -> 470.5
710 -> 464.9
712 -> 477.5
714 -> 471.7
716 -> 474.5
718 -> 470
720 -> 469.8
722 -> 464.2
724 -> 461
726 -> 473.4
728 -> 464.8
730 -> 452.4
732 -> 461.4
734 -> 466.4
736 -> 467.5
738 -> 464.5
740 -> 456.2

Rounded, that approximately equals 42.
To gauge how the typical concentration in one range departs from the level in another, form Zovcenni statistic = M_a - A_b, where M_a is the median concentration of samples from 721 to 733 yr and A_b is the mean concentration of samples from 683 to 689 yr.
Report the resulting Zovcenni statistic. 17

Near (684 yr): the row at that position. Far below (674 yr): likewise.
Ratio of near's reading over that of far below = 1.02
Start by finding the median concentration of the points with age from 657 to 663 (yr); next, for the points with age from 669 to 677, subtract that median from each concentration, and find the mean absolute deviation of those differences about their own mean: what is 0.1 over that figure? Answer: 0.021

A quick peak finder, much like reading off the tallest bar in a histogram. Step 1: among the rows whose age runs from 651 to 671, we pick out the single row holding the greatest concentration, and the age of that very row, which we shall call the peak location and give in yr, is 662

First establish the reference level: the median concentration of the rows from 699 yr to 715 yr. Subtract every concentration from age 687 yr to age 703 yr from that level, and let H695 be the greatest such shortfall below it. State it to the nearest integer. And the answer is 24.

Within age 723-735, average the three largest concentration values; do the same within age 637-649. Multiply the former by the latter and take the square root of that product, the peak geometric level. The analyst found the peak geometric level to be 464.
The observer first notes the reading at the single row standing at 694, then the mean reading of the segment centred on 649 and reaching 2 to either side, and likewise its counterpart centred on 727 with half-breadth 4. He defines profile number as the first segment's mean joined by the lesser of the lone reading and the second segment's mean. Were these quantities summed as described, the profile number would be 917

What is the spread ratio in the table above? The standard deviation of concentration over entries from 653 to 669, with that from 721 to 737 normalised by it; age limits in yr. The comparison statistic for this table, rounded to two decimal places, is 1.83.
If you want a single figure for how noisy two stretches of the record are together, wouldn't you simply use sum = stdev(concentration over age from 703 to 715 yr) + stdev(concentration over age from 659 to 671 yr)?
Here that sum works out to 9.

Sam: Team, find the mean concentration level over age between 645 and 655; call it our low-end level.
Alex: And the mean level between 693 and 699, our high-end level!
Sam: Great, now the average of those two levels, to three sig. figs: 460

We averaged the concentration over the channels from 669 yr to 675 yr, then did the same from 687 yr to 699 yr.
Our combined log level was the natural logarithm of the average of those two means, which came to 6.12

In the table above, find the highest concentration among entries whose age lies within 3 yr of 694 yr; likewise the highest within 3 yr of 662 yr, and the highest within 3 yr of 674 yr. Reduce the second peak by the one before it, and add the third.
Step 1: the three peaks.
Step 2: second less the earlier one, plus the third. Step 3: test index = 433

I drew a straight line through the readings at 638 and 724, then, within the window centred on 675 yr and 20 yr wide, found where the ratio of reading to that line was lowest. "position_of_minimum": 676 yr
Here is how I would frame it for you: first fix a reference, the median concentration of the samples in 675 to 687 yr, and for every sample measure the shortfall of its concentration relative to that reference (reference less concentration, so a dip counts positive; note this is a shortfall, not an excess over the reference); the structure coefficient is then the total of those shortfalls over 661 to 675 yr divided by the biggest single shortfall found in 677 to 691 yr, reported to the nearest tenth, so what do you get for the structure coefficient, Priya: -4.8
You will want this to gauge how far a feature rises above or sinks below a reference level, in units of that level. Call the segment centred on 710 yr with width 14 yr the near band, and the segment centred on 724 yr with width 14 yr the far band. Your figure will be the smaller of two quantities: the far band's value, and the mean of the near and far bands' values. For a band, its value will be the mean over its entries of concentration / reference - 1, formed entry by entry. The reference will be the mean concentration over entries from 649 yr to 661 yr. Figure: 0.022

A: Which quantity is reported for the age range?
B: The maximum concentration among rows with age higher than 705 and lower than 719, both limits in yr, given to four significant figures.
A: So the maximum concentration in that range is 477.5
